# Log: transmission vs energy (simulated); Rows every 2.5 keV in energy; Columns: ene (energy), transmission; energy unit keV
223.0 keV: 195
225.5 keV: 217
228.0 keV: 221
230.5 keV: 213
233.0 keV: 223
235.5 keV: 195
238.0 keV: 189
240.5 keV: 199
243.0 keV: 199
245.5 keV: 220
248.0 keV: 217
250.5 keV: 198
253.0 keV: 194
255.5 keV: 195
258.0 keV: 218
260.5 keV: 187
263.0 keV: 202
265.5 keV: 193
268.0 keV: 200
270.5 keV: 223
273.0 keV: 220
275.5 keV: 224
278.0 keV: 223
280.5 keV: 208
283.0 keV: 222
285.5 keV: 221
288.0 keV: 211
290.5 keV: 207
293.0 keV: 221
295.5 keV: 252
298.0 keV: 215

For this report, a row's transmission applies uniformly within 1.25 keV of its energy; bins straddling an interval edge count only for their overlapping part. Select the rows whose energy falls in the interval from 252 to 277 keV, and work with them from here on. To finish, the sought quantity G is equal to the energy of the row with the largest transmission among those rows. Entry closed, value 275.5 keV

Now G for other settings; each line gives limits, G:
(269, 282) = 275.5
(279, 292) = 283.0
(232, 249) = 233.0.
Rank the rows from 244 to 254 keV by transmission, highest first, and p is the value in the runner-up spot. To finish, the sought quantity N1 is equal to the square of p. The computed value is 47089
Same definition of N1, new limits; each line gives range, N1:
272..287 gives 49729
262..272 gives 40804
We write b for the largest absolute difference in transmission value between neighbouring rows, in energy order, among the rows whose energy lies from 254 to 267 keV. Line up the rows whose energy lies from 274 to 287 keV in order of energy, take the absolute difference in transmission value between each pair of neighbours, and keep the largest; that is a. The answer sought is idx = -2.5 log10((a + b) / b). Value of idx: -0.43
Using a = 15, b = 31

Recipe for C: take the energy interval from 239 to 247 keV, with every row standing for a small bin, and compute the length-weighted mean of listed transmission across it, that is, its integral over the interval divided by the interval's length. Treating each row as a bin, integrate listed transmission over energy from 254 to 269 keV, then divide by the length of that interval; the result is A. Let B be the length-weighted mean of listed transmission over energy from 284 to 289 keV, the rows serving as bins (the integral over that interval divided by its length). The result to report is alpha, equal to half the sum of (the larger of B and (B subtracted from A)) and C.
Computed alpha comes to 211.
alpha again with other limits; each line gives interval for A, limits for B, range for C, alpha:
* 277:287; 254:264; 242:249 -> 206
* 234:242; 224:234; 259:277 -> 213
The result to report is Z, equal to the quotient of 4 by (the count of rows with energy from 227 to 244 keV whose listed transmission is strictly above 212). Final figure 1.3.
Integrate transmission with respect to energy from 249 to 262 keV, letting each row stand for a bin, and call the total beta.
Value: 2585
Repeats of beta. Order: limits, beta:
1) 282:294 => 2594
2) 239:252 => 2678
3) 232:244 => 2407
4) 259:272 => 2622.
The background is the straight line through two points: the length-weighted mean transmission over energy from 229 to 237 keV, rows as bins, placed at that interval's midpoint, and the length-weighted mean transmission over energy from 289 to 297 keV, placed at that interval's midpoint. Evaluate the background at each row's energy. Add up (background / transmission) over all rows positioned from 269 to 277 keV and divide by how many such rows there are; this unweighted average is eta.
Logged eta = 0.99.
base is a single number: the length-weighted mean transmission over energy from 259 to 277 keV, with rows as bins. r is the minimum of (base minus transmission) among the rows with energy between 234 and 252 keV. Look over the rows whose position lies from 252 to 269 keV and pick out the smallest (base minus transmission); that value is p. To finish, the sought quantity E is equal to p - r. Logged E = 2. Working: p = -10.6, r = -12.6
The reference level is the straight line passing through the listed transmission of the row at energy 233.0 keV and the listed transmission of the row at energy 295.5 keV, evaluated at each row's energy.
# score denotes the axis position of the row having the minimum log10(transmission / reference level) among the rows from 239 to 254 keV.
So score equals 253.0 keV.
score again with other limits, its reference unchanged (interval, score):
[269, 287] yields 280.5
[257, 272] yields 260.5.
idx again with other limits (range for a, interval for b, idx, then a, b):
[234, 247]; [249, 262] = -0.56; 21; 31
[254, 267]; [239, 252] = -0.98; 31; 21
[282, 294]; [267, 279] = -0.52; 14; 23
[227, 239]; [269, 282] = -1.14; 28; 15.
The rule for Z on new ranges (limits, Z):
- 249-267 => 4.0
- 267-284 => 0.8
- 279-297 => 1.0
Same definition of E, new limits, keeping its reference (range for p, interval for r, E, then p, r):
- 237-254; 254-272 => 3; -12.6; -15.6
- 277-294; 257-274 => 0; -15.6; -15.6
